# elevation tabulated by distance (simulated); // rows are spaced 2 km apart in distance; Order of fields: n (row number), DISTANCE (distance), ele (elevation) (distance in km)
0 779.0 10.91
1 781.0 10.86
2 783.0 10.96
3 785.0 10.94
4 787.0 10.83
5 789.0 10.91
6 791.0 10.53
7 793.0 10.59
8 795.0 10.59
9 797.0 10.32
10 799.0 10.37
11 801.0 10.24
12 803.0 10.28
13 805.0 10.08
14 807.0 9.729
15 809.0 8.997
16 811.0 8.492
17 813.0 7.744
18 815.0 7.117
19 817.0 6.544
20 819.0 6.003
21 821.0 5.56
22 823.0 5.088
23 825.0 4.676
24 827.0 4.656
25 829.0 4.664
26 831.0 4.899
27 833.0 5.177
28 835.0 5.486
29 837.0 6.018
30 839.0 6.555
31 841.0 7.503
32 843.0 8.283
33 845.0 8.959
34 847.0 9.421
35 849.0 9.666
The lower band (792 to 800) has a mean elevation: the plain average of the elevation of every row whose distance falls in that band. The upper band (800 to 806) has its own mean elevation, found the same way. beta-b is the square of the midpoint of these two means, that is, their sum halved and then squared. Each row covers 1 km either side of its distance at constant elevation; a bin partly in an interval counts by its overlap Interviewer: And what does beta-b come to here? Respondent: 107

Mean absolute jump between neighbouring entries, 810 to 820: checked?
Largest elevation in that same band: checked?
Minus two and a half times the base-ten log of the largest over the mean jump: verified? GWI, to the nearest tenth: -2.8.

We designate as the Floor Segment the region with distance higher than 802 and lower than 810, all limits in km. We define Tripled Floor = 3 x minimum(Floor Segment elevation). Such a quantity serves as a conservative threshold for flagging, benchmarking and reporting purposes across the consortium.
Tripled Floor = 27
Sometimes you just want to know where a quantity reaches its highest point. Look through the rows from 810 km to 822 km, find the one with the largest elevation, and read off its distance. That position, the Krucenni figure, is 811.0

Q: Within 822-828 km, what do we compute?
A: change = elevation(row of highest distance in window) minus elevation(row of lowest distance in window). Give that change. 0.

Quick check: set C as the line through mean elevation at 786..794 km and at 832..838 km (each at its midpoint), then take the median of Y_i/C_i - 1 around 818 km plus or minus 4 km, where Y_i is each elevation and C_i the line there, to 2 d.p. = -0.16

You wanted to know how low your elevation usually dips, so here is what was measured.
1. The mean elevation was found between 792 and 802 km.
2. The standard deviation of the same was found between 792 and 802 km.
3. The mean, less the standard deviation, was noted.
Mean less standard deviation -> 10.3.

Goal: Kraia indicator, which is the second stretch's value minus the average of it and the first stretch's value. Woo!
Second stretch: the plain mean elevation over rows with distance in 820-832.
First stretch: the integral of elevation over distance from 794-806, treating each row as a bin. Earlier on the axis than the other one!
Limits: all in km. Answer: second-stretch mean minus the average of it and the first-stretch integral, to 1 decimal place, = -59.4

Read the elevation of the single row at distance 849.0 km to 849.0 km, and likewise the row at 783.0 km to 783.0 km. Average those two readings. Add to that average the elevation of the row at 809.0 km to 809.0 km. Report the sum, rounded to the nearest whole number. 19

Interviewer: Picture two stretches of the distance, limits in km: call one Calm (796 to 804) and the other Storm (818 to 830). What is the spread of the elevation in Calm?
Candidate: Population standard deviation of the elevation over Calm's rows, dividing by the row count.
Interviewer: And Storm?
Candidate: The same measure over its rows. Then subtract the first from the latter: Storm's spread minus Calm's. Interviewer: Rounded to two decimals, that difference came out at 0.47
